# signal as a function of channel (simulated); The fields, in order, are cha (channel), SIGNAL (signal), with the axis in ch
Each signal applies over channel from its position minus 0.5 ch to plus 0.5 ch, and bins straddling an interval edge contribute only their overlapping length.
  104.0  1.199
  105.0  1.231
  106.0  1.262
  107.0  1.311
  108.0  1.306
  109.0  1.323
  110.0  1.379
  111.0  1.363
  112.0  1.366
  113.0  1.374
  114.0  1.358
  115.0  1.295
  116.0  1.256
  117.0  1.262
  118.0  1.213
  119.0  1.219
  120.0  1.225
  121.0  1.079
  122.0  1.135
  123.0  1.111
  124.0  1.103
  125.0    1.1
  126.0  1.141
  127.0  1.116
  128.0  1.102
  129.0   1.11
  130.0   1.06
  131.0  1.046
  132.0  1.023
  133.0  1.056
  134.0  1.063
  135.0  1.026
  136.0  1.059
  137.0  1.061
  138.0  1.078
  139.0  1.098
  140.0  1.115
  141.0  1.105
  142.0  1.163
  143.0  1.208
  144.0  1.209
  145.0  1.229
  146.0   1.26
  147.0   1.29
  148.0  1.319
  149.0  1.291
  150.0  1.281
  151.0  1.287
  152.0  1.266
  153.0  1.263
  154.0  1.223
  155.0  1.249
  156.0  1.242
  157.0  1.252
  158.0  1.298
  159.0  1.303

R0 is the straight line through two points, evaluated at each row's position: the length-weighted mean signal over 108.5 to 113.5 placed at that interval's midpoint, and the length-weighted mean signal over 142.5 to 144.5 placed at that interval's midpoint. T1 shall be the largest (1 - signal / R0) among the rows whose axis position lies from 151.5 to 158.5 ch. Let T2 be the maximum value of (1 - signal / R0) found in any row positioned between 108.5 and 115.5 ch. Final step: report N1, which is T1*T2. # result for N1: -0.002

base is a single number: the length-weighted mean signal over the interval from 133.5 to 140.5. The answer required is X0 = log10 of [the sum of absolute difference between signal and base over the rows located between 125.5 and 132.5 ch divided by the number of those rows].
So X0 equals -1.42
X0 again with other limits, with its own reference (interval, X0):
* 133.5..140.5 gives -1.66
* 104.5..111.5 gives -0.62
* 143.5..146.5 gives -0.79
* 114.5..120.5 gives -0.76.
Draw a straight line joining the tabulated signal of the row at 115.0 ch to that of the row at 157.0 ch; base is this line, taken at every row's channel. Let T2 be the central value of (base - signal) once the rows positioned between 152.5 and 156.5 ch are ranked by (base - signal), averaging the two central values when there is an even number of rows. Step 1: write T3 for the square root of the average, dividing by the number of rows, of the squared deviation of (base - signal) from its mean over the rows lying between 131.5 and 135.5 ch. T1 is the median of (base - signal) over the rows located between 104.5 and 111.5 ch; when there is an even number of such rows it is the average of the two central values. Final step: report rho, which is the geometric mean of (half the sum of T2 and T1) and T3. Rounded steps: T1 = -0.01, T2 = 0.01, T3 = 0.018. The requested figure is 0.00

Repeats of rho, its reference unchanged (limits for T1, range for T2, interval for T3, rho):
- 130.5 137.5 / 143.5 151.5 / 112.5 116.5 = 0.07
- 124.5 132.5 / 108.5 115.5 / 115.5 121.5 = 0.06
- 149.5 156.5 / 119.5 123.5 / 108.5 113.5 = 0.04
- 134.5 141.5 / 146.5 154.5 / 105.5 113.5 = 0.06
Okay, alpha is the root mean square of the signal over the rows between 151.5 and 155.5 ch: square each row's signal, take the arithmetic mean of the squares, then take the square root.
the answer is 1.25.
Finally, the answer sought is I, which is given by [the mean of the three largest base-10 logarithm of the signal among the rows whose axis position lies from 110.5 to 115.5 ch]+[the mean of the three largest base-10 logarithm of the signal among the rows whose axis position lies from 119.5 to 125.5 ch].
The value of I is 0.199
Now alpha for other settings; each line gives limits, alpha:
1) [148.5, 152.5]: 1.28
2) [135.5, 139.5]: 1.07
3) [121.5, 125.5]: 1.11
